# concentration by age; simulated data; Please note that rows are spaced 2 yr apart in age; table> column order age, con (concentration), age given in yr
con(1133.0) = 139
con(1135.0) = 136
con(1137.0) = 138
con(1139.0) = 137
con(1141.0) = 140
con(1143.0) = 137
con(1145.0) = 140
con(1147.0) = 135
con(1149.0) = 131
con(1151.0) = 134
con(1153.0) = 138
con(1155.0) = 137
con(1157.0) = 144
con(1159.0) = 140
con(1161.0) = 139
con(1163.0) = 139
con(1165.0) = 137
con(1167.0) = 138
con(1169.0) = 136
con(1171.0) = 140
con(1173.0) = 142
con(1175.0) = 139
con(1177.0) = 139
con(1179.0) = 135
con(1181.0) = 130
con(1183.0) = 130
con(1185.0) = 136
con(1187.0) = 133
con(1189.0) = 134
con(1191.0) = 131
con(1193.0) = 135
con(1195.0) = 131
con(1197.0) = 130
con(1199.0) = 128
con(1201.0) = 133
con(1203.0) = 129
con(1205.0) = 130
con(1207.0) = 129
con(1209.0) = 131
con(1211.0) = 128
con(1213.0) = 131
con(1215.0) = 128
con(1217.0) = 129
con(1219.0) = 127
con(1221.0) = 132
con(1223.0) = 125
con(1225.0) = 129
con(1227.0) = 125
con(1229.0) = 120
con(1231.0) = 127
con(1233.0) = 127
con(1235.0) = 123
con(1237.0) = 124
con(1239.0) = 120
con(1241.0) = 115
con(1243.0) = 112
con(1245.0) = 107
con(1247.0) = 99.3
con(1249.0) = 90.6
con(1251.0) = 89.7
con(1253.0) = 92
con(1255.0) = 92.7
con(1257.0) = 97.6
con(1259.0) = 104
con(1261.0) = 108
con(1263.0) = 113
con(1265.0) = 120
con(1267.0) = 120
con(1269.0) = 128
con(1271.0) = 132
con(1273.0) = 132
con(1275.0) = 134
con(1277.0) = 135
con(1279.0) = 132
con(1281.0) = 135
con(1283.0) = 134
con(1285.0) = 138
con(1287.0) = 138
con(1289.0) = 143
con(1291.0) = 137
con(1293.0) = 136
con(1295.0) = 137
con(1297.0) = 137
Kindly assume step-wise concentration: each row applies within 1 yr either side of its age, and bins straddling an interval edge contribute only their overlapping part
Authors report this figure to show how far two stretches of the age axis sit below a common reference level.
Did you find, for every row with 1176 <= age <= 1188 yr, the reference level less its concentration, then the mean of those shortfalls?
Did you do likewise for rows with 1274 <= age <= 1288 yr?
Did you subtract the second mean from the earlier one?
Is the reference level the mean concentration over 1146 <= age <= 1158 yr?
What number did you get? 1.3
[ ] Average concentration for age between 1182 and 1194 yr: 133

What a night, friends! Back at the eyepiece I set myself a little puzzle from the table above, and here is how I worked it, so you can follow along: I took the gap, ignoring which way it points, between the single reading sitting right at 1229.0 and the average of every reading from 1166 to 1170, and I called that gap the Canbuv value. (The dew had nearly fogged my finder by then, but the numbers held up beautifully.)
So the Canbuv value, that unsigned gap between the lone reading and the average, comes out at 17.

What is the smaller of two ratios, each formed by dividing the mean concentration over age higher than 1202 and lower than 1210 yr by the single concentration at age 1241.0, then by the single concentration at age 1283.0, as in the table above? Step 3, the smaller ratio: 0.968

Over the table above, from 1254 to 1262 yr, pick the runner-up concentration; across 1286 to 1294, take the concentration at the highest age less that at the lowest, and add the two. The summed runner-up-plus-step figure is 102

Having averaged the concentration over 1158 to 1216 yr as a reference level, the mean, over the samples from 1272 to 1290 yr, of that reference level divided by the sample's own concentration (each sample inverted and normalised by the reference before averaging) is 0.99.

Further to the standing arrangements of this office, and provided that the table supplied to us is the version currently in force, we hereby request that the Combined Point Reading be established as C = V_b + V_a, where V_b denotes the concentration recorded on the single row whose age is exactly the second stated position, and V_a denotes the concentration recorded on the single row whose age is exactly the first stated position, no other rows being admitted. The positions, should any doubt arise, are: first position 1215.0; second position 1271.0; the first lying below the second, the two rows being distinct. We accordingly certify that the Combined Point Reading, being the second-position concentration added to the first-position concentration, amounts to 260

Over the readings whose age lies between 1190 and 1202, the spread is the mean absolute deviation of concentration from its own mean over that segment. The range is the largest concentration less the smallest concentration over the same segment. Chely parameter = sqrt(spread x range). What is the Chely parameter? 4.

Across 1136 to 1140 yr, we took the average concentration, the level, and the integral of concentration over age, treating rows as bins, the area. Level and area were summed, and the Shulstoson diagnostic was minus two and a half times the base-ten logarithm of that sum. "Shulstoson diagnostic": -7.09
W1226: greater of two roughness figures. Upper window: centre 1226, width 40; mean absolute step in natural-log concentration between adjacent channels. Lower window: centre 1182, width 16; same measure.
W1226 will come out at 0.029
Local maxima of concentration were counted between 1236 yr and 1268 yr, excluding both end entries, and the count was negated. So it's 0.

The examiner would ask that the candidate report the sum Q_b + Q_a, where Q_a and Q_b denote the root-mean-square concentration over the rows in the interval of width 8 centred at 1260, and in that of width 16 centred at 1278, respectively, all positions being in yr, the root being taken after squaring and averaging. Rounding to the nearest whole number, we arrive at 240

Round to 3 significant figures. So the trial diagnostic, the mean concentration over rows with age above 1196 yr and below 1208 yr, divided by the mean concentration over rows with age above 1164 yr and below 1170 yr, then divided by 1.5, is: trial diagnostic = 0.632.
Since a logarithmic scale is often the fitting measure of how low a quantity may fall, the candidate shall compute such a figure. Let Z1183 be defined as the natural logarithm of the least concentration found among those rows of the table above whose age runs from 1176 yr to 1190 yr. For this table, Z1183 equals 4.87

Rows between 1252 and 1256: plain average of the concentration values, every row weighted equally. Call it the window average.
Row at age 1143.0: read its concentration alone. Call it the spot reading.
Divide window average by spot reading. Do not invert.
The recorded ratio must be 0.67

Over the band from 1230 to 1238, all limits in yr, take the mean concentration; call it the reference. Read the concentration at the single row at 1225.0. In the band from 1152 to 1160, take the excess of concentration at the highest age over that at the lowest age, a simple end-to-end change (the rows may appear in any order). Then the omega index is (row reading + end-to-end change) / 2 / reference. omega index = 0.523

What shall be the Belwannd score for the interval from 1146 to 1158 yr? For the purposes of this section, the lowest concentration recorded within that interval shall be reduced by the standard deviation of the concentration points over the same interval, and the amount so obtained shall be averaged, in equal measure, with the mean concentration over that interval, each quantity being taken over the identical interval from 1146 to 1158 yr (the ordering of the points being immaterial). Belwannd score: 132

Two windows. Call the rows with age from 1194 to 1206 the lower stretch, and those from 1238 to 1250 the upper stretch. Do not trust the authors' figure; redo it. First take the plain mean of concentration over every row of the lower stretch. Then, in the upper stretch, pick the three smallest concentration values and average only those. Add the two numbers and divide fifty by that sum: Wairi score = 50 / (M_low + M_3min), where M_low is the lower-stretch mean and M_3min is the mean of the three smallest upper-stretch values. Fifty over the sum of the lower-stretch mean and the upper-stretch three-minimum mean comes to 0.218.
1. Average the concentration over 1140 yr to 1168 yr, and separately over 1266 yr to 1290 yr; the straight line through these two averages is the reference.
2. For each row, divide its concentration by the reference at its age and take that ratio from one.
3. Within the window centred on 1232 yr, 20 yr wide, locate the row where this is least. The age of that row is 1225.0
